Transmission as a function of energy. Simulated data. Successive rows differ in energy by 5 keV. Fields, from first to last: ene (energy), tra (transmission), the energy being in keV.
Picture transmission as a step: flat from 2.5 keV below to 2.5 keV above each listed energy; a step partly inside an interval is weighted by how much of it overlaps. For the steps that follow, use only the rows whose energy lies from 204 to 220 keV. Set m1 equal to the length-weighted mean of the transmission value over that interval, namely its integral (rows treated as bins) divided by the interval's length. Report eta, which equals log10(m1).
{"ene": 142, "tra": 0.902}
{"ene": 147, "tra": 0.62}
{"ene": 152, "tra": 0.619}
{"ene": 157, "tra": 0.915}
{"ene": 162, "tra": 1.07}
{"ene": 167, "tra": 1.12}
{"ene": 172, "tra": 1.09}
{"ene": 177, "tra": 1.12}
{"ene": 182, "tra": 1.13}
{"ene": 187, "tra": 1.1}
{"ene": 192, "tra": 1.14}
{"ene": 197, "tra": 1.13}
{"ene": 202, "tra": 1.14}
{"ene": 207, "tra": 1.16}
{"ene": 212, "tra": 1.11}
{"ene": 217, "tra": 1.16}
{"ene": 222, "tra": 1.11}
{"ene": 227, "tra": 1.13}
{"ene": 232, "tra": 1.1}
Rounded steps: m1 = 1.14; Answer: 0.058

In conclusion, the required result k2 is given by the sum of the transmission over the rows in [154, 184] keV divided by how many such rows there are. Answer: 1.074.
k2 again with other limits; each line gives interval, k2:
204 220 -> 1.143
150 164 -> 0.868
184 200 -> 1.123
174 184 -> 1.125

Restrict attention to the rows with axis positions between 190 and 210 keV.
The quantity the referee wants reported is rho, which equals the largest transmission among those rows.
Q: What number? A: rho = 1.16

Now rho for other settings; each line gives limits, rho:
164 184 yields 1.13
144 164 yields 1.07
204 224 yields 1.16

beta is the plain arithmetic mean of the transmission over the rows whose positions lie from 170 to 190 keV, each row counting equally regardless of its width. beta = 1.11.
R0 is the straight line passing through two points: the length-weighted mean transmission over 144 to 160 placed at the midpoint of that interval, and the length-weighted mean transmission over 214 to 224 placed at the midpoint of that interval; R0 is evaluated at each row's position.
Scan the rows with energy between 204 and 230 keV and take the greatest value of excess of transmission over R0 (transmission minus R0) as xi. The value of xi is 0.10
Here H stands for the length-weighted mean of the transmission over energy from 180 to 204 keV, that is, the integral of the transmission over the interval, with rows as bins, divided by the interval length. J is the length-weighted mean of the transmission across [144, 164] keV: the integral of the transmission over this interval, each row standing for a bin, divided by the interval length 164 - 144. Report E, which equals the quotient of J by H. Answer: 0.7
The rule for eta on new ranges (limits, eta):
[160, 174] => 0.039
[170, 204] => 0.050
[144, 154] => -0.198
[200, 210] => 0.060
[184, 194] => 0.049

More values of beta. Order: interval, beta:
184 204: 1.13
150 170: 0.93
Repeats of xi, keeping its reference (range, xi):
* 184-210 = 0.17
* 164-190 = 0.30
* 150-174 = 0.30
